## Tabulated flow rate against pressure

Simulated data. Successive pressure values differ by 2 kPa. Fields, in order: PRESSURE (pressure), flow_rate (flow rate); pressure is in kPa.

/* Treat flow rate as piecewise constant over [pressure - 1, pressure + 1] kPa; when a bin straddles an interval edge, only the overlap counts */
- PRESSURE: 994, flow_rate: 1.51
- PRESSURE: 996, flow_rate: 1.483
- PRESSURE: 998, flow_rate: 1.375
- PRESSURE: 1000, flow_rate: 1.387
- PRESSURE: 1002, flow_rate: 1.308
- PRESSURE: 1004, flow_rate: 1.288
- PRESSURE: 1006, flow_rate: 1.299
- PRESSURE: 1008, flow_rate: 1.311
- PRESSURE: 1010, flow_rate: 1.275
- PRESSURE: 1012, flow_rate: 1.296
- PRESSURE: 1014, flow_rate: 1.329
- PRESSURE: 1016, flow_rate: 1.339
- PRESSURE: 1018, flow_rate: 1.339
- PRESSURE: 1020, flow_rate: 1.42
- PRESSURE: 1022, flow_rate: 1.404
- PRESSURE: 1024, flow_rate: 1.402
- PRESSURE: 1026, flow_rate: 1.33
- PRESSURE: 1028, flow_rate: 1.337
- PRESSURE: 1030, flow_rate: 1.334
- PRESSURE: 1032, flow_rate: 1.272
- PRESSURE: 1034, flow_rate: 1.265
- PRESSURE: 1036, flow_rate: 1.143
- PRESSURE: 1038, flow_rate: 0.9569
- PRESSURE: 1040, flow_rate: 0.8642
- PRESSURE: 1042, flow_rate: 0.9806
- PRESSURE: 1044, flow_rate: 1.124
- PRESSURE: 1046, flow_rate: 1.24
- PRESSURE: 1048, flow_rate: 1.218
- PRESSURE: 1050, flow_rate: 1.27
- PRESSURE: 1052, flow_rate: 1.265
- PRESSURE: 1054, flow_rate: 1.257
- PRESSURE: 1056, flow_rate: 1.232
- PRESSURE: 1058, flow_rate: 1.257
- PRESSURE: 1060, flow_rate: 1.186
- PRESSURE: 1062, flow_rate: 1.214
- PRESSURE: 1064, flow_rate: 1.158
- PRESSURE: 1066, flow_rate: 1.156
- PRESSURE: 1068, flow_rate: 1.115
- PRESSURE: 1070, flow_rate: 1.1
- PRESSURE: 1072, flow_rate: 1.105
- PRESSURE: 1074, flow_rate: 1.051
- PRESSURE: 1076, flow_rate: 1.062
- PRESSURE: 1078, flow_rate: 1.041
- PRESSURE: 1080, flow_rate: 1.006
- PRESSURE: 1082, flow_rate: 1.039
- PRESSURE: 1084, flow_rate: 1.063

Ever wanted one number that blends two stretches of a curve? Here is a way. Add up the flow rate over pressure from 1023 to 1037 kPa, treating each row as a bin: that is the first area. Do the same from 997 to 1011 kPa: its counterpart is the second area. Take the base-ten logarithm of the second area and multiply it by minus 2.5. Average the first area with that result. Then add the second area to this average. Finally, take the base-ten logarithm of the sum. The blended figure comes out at 1.41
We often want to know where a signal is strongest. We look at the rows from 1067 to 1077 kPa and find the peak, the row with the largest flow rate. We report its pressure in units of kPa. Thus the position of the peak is 1068 kPa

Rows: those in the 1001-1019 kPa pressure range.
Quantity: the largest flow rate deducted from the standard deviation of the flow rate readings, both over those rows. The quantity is -1.32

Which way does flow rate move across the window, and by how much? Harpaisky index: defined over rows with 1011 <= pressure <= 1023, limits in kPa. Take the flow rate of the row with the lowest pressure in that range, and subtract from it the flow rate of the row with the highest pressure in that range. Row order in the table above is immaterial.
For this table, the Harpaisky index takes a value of -0.11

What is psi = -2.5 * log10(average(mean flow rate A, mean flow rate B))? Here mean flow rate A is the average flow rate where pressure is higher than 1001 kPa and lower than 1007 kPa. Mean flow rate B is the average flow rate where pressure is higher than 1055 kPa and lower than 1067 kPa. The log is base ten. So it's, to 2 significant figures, -0.24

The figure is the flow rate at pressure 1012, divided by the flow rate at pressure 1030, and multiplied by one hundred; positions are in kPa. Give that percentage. 97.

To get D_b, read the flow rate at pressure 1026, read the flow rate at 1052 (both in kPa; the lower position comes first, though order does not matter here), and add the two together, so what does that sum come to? 2.6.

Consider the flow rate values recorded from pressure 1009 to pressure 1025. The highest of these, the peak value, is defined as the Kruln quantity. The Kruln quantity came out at 1.42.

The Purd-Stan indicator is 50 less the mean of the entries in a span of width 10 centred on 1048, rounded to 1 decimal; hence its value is 48.8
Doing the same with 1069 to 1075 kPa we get 48.9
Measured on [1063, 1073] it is 48.9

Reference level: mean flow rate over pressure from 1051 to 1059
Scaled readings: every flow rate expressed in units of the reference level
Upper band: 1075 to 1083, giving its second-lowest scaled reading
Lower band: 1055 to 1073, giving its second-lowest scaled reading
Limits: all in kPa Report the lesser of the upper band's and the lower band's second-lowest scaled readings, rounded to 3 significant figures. 0.829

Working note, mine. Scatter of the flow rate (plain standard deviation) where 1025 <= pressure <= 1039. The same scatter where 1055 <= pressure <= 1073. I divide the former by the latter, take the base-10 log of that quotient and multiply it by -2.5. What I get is -1.0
